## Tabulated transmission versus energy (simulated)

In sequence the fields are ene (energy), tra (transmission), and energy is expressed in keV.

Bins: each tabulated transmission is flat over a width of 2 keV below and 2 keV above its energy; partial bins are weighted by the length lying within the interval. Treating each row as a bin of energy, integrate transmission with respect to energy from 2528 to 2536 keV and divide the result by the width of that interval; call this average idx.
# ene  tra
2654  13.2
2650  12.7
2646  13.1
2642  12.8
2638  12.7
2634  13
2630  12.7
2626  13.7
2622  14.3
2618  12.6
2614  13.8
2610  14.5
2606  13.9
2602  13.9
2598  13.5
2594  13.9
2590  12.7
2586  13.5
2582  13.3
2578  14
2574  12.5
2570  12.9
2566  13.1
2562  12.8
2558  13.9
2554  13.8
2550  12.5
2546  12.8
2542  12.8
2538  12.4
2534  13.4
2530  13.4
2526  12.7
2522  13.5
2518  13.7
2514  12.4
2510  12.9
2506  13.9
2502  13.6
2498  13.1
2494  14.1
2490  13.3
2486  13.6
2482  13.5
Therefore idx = 13.4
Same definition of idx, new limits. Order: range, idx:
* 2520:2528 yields 13.1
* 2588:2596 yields 13.3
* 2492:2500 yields 13.6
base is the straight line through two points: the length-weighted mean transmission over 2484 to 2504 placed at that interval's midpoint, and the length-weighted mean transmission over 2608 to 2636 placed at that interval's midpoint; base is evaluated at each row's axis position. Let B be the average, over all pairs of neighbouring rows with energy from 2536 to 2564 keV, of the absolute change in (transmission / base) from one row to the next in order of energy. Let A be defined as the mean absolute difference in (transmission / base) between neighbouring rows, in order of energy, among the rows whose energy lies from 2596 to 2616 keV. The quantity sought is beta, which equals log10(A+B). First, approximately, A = 0.031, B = 0.039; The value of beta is -1.15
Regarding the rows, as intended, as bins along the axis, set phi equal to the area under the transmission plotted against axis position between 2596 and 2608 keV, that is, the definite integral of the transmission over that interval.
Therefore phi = 165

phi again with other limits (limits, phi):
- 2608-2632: 326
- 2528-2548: 259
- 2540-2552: 152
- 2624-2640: 208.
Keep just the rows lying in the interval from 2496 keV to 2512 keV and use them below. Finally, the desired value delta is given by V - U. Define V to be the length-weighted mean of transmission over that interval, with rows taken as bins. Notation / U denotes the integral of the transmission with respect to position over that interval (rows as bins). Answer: -201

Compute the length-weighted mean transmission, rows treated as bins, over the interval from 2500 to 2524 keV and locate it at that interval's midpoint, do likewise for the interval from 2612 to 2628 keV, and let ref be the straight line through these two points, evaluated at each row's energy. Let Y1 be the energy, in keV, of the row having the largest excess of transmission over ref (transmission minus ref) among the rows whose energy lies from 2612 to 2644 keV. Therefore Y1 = 2622 keV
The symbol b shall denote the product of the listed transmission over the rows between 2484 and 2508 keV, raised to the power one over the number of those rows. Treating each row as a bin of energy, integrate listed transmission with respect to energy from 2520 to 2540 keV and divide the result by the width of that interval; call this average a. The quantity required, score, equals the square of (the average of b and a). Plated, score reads 178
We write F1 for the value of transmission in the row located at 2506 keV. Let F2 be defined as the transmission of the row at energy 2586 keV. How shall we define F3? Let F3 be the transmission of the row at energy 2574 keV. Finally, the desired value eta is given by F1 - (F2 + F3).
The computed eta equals -12.1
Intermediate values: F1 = 13.9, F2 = 13.5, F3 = 12.5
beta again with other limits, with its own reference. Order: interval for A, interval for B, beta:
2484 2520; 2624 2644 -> -1.08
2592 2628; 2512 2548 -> -1.03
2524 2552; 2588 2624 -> -1.06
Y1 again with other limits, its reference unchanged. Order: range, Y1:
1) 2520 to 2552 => 2522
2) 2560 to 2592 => 2578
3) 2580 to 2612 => 2610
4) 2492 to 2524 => 2494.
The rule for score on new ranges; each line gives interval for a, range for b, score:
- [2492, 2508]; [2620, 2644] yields 180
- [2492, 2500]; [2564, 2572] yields 177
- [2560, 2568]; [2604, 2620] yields 177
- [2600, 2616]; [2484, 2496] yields 192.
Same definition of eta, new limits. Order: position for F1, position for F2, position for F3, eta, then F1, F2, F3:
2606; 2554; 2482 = -13.4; 13.9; 13.8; 13.5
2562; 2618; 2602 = -13.7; 12.8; 12.6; 13.9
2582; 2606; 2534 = -14.0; 13.3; 13.9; 13.4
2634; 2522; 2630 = -13.2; 13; 13.5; 12.7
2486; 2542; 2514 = -11.6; 13.6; 12.8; 12.4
